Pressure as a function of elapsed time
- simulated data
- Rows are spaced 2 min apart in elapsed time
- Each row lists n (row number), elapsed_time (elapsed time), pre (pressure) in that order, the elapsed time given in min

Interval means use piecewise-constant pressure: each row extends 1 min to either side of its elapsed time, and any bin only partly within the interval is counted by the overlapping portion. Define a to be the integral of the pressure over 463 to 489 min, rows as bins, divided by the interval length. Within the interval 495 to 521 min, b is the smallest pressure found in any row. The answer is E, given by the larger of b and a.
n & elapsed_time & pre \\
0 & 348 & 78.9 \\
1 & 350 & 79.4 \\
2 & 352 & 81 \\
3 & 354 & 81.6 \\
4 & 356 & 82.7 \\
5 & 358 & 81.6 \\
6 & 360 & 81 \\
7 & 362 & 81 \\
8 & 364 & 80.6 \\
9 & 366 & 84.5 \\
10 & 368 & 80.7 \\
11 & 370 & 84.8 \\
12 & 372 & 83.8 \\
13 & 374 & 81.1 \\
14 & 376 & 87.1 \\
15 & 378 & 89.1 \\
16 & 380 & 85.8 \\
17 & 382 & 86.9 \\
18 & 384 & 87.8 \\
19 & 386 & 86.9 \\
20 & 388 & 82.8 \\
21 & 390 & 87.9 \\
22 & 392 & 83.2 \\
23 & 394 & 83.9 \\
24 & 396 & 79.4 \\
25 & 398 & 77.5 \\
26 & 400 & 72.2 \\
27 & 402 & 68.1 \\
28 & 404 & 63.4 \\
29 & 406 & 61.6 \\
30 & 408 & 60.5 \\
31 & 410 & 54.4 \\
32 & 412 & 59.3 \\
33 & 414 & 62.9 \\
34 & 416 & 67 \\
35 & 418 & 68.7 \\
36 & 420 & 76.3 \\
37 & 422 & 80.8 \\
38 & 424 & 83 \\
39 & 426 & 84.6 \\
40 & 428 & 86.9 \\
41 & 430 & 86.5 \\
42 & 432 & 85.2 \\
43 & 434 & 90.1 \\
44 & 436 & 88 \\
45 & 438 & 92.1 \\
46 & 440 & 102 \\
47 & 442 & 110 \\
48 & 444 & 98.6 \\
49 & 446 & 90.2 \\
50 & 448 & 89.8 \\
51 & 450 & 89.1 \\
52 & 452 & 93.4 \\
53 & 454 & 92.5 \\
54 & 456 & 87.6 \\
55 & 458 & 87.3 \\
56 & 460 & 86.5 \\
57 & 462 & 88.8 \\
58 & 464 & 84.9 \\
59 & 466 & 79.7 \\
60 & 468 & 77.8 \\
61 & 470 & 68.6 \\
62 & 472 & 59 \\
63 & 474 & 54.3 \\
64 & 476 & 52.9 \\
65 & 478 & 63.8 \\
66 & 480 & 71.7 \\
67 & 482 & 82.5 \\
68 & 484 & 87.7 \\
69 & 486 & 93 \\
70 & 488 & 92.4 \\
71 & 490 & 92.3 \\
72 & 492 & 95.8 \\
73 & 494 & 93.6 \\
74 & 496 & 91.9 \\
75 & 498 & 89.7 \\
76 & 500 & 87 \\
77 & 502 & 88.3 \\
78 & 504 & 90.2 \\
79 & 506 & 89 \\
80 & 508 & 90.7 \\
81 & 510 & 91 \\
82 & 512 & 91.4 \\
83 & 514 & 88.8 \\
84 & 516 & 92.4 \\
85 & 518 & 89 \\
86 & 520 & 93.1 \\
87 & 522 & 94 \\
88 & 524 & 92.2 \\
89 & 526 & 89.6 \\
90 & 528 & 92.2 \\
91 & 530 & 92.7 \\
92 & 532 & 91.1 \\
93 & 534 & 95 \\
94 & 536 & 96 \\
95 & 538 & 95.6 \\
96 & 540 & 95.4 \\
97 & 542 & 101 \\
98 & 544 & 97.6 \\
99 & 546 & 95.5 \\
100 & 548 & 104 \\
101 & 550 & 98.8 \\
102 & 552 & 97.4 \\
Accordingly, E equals 87.0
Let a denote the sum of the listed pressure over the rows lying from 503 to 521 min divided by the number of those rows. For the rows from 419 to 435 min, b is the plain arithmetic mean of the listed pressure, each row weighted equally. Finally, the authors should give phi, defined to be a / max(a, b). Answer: 1.00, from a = 90.6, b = 84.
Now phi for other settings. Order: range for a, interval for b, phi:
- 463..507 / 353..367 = 0.99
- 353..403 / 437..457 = 0.87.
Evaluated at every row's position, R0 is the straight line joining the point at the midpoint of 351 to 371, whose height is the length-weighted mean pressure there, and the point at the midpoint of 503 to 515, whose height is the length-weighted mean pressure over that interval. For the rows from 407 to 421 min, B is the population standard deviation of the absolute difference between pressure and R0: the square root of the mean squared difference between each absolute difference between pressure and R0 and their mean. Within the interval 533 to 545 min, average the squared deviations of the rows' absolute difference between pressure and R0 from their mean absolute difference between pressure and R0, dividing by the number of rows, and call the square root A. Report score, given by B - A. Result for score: 5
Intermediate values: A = 2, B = 6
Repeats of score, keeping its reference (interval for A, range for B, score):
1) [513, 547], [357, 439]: 6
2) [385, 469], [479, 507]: -4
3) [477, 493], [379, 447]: 1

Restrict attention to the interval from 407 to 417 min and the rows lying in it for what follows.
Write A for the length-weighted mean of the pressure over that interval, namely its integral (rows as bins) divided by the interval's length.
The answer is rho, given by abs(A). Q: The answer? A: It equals 61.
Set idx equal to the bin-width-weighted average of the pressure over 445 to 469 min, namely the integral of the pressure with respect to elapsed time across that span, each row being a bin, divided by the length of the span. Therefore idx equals 87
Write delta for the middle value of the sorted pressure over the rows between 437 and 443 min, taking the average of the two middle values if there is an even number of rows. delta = 102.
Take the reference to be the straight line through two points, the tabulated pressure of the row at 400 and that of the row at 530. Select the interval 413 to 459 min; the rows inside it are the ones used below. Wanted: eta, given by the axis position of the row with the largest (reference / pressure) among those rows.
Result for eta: 414 min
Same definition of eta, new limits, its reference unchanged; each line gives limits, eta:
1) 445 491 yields 476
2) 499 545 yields 526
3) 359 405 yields 404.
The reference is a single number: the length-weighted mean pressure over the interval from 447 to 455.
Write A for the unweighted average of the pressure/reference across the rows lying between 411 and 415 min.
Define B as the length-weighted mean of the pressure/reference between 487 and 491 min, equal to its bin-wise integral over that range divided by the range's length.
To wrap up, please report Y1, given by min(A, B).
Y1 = 0.67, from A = 0.67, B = 1.01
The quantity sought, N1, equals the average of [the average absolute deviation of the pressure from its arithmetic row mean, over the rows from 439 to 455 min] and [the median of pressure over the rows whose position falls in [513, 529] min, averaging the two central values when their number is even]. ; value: 49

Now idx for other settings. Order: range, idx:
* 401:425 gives 67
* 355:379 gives 83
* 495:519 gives 90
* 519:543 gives 94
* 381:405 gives 80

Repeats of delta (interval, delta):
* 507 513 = 91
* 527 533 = 92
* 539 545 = 98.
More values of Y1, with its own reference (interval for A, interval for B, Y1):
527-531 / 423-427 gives 0.92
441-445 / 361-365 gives 0.89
